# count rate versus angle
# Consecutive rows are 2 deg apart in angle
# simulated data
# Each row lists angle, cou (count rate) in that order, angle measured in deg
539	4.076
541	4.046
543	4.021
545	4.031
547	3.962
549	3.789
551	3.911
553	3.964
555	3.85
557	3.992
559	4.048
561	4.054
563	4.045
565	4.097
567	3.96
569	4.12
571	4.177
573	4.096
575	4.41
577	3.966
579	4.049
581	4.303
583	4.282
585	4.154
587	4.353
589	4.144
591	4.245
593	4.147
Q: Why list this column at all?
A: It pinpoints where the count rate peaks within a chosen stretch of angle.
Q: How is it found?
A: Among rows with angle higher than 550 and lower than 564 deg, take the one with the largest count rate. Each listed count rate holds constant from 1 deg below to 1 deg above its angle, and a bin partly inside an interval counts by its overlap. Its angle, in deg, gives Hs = 561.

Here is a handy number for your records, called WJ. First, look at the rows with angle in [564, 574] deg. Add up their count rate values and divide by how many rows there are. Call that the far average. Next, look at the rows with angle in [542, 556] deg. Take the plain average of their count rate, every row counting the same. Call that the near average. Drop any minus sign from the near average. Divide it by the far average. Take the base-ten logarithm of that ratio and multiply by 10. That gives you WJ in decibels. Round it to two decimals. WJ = -0.17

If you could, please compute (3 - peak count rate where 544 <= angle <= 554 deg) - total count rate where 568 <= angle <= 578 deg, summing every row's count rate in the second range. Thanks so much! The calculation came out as -21.80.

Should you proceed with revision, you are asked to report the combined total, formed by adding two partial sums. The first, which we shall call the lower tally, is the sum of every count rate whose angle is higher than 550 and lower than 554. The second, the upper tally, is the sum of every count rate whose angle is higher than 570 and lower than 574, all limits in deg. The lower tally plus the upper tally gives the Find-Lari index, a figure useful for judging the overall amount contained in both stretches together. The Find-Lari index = 16.1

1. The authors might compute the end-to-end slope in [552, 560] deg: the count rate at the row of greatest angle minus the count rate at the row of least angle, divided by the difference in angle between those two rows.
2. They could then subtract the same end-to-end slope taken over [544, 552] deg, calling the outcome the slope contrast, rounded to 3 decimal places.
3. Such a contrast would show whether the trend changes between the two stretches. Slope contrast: 0.034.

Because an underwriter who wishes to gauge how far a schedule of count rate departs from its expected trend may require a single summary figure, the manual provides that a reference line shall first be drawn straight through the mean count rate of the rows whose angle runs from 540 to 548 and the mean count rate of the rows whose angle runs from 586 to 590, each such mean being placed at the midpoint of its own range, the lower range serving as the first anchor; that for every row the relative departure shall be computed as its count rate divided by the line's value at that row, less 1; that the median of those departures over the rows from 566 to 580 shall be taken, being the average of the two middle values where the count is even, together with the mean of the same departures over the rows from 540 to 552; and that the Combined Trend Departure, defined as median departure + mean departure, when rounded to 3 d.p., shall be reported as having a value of -0.034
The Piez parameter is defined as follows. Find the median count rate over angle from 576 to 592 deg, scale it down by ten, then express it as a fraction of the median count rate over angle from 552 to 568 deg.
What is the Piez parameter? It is 0.105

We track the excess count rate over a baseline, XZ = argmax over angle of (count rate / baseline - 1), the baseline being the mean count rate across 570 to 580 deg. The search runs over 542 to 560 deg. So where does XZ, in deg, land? 559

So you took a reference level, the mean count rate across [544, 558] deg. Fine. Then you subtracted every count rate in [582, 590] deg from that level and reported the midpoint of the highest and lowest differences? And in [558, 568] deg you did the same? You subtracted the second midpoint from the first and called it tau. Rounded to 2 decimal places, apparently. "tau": -0.22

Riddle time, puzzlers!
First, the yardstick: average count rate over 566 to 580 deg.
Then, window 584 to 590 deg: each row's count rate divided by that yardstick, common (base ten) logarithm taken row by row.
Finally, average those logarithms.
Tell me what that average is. 0.011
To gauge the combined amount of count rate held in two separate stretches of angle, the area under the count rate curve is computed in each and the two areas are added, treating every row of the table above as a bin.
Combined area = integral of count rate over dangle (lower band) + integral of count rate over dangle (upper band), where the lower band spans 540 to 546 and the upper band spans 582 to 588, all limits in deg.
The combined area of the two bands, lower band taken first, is 49.8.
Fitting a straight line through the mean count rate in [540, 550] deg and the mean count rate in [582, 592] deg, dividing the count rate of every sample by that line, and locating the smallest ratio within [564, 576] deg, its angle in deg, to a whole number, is 567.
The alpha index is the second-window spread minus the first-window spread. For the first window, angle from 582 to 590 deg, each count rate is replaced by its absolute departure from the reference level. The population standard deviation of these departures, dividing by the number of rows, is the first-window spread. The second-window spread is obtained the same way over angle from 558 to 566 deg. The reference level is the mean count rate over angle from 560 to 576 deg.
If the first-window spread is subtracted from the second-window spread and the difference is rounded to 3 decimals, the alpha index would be -0.067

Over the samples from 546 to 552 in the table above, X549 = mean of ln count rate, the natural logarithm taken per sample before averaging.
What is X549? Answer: 1.36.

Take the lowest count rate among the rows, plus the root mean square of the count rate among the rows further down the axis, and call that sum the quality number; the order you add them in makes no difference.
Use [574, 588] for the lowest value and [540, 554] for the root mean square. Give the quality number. 7.93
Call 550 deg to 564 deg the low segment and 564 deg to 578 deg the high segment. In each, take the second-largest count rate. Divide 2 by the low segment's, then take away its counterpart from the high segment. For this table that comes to -3.68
